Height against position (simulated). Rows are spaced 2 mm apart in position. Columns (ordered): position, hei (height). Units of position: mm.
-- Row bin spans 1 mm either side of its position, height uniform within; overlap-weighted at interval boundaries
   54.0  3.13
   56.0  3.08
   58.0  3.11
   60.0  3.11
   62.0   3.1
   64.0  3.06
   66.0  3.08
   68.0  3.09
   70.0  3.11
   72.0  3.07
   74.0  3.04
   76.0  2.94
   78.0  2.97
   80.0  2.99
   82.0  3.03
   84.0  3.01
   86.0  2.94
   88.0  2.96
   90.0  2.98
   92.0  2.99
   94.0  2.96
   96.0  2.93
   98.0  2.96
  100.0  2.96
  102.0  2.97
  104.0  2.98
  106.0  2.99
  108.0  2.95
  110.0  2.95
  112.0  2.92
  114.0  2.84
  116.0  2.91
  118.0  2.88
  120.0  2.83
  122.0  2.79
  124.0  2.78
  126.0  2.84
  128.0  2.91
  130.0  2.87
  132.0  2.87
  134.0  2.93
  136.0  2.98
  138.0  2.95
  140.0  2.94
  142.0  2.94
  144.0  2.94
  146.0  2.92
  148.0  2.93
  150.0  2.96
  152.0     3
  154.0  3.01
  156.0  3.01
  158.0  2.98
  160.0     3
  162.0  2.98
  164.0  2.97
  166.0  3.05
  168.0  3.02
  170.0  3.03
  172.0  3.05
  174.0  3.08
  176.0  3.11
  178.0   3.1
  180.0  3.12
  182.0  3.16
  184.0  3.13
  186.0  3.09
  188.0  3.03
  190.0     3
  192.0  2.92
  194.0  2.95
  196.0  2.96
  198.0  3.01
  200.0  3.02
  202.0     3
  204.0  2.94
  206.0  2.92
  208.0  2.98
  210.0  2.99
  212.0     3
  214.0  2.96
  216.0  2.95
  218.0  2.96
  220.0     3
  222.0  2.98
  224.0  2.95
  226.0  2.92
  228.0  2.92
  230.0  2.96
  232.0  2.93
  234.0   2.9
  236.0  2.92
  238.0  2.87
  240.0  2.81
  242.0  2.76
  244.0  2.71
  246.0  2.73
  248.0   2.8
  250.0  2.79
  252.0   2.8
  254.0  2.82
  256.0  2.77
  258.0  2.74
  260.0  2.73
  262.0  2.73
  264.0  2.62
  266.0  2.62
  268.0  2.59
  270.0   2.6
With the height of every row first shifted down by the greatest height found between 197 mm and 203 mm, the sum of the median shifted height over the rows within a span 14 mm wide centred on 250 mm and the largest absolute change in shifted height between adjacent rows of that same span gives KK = -0.16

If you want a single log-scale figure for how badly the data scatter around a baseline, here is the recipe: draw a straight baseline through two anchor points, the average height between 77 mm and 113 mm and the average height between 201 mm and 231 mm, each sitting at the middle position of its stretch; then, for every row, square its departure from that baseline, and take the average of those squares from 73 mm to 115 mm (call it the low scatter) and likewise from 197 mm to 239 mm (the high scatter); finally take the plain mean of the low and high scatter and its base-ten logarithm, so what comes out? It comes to -2.8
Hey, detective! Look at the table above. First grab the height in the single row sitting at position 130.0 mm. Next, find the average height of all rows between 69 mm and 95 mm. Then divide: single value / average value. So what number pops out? 0.96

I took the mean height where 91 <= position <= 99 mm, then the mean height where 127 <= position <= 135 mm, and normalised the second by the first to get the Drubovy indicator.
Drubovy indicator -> 0.978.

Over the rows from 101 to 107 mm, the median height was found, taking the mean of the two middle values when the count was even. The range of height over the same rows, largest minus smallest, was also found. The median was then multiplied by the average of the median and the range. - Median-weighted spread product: 4.47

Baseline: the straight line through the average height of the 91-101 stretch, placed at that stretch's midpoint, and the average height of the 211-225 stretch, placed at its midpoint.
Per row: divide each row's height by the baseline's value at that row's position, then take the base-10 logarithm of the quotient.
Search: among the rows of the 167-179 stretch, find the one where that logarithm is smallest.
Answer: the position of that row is 168.0 mm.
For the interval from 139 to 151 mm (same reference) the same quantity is 146.0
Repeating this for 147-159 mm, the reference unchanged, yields 148.0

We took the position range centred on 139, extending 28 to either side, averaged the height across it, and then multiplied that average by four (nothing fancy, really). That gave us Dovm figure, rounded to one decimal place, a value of 11.7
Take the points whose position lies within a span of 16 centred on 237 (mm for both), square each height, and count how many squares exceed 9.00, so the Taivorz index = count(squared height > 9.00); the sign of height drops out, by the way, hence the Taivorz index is 0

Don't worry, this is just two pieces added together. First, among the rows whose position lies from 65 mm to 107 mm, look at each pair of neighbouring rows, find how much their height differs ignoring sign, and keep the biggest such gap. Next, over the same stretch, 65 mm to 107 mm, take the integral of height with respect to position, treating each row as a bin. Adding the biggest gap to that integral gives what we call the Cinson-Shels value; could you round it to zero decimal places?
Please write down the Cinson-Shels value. 126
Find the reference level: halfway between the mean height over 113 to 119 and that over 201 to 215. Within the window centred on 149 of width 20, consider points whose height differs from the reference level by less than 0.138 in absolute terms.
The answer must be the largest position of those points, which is 158.0 mm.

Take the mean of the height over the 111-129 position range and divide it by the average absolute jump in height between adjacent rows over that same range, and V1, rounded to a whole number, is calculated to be 56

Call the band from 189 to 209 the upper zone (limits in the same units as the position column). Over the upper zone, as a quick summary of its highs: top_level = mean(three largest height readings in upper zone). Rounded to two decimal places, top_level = 3.01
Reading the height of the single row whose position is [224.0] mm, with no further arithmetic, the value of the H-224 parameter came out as 2.95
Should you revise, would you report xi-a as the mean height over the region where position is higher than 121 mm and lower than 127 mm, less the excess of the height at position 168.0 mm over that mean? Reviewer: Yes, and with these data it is 2.59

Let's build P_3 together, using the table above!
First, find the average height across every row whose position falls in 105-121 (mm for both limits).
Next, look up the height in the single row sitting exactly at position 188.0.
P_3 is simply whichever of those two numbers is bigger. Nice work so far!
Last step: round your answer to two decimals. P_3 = 3.03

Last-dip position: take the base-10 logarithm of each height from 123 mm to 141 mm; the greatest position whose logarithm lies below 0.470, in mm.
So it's 140.0 mm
